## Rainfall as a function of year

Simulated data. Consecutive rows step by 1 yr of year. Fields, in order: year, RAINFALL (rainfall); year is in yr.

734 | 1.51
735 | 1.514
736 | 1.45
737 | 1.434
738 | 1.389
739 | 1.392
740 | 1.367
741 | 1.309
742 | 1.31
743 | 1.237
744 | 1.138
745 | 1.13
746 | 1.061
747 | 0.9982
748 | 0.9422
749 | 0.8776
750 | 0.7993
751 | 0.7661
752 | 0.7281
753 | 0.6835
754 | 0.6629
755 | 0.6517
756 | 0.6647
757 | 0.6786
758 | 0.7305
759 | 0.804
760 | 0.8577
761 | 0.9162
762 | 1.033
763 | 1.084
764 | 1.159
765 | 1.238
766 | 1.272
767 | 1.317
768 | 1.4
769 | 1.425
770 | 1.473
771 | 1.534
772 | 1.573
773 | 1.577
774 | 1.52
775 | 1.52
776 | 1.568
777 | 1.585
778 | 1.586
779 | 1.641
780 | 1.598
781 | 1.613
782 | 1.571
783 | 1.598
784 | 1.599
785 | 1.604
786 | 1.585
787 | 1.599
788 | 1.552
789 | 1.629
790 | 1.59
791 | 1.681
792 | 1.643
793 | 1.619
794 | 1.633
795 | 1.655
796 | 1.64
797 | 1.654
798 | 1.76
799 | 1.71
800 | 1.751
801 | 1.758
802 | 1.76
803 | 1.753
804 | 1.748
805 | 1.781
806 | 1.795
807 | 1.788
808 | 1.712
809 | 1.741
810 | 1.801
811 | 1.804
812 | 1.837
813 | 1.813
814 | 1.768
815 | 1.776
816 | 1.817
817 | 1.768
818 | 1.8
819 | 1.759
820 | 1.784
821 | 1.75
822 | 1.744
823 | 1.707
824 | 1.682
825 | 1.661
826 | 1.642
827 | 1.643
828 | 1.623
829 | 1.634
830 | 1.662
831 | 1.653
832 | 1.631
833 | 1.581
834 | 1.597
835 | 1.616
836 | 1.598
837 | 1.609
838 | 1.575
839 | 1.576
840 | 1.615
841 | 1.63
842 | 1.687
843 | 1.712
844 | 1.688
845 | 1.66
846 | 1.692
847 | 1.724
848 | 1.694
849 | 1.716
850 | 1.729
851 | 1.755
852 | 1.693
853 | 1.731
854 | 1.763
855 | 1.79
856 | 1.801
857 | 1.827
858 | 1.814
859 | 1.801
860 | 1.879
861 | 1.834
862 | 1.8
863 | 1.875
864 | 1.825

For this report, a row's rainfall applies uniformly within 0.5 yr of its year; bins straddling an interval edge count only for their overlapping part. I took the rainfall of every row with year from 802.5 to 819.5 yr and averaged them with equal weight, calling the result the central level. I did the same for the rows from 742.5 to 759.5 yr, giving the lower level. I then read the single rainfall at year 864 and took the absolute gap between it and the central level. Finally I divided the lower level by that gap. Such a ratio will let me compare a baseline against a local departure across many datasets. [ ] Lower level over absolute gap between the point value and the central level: 19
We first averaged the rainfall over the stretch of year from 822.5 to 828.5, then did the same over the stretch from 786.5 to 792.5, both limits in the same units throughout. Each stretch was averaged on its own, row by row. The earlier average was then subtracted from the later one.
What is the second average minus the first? -0.044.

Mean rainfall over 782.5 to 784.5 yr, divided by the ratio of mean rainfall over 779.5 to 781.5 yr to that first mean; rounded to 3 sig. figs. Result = 1.59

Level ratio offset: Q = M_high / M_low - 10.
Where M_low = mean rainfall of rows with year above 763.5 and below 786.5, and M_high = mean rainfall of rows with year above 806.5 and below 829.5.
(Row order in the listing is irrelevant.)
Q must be -8.84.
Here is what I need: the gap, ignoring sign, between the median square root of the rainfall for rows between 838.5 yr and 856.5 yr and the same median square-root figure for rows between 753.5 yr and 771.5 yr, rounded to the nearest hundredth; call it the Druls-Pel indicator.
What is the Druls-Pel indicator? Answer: 0.28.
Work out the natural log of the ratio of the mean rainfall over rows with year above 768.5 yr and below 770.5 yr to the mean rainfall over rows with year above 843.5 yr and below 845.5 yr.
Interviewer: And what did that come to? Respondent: -0.1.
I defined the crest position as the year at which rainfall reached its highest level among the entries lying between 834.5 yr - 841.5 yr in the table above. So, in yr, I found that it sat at 841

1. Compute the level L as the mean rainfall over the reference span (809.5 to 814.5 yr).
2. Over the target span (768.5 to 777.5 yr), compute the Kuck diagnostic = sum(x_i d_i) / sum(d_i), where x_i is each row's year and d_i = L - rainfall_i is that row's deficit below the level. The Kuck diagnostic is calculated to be 772.7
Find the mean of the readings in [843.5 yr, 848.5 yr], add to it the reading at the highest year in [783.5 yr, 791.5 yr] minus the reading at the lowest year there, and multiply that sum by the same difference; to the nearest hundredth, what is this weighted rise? 0.15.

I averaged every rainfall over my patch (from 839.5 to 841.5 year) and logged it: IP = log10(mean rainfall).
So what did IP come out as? 0.210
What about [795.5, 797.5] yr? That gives 0.217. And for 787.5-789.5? 0.202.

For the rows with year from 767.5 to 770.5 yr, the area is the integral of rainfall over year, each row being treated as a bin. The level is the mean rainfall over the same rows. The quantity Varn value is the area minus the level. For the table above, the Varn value 2.9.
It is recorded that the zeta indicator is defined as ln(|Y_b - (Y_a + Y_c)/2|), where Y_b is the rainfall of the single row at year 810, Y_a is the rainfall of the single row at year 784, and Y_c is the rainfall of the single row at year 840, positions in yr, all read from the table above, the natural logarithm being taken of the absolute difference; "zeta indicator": -1.64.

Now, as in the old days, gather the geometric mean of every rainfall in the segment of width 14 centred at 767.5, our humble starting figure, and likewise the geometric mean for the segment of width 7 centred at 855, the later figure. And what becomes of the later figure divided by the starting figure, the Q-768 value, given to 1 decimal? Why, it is 1.4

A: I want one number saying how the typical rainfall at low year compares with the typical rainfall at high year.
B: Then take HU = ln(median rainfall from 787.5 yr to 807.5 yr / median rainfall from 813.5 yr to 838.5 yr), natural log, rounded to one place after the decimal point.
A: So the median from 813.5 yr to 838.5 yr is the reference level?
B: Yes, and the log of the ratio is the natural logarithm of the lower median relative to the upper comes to 0.0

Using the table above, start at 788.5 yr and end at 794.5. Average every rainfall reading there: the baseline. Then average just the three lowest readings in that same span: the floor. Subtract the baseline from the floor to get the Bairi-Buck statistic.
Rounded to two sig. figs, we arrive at -0.020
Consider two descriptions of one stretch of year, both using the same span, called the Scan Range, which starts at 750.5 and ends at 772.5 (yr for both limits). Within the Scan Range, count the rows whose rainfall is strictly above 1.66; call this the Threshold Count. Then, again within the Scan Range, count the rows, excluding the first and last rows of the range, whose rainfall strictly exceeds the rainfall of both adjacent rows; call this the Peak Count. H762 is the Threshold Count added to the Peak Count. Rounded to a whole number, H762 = 0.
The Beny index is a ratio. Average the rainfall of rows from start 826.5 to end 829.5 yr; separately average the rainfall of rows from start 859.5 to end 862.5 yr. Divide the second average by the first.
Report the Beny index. 1.13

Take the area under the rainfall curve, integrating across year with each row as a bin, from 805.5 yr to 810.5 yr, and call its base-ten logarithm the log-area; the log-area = 0.946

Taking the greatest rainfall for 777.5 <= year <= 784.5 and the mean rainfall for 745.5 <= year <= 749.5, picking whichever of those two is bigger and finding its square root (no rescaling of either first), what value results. 1.28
